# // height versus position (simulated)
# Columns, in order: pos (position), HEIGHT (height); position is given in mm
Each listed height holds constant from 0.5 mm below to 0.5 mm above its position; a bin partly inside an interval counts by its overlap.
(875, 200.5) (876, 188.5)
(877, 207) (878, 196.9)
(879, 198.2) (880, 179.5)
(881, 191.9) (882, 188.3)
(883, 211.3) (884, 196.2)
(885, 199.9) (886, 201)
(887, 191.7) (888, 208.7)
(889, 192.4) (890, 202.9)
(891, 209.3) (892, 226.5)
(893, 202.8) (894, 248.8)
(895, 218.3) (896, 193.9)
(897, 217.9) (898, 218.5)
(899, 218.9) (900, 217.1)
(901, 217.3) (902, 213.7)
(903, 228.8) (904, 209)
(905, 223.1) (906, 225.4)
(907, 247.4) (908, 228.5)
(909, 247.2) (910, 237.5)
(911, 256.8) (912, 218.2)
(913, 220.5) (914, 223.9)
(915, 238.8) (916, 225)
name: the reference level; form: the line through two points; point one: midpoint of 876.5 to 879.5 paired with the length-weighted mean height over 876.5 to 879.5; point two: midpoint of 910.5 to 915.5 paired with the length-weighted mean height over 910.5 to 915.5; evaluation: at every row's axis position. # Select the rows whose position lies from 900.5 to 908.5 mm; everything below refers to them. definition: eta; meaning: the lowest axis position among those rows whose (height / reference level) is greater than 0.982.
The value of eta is 901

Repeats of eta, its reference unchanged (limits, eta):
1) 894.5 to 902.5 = 895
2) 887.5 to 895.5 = 888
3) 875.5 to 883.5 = 877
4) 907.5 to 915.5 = 908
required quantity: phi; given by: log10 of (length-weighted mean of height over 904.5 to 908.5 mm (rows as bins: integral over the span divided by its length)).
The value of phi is 2.36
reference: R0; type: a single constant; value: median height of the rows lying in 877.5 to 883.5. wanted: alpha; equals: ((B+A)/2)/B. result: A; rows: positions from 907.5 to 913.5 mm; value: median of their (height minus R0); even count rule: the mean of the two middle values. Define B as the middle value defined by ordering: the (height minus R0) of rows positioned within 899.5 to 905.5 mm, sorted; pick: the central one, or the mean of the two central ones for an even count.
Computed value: 1.35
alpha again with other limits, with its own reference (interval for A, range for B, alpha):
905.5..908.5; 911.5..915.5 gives 1.11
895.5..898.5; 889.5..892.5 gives 1.29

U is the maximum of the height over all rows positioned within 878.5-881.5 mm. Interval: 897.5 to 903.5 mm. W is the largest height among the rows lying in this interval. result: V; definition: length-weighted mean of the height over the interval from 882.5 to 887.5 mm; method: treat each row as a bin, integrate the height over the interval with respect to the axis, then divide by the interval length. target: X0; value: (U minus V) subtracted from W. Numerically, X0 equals 231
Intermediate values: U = 198.2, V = 200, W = 228.8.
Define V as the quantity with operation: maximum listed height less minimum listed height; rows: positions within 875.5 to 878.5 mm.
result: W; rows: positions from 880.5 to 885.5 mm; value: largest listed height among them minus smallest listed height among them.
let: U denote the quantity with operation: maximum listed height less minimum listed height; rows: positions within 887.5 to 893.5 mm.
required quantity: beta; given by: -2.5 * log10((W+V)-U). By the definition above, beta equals -2.17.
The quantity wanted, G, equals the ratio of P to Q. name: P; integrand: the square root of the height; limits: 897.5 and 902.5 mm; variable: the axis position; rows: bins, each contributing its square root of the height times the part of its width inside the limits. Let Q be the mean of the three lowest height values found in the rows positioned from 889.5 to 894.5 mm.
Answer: 0.359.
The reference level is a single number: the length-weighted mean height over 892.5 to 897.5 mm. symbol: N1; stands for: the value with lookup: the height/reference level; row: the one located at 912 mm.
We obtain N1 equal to 1.009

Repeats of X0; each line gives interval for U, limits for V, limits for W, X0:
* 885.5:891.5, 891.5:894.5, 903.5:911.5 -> 274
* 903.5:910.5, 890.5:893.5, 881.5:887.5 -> 177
